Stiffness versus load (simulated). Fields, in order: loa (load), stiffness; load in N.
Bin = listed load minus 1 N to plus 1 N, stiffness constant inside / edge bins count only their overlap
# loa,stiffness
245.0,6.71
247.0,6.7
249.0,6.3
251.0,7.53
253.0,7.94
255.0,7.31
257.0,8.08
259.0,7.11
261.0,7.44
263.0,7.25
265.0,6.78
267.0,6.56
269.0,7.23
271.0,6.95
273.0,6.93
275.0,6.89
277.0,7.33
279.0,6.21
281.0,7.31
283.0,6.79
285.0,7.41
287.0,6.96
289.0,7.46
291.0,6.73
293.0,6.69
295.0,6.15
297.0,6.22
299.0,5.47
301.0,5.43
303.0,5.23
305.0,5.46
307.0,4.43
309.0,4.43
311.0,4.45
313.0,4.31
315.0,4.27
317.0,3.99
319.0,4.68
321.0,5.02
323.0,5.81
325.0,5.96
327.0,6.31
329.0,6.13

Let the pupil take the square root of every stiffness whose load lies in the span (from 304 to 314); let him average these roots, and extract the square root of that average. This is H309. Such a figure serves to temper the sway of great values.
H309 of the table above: 1.47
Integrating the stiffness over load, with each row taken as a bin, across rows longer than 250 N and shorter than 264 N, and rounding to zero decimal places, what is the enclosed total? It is 105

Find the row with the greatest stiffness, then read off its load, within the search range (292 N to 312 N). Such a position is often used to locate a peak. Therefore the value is 293.0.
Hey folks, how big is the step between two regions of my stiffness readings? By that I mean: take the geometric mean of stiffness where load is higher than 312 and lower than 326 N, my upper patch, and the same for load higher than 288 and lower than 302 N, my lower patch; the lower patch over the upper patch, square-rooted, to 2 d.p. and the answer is 1.14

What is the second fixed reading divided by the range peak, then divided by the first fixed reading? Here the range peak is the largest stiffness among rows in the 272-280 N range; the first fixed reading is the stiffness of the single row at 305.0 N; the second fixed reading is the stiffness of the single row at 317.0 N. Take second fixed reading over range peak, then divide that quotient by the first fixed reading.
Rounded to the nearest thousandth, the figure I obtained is 0.100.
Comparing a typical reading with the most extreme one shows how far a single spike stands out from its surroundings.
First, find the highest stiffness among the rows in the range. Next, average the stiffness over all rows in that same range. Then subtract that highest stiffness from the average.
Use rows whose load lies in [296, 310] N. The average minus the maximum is -1.0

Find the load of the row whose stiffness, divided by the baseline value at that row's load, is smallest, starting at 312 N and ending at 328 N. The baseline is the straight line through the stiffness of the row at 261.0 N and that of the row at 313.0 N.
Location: 317.0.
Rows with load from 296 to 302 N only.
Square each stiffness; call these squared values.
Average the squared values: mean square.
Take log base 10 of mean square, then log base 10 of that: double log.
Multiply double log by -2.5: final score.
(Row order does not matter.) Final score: -0.45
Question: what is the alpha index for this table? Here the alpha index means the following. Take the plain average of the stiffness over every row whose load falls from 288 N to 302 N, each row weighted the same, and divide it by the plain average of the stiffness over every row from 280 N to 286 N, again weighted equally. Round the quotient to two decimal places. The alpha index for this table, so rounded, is 0.88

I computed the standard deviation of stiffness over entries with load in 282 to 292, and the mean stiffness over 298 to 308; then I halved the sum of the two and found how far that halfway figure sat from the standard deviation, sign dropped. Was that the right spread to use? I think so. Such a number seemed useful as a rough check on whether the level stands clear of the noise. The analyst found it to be 2.4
